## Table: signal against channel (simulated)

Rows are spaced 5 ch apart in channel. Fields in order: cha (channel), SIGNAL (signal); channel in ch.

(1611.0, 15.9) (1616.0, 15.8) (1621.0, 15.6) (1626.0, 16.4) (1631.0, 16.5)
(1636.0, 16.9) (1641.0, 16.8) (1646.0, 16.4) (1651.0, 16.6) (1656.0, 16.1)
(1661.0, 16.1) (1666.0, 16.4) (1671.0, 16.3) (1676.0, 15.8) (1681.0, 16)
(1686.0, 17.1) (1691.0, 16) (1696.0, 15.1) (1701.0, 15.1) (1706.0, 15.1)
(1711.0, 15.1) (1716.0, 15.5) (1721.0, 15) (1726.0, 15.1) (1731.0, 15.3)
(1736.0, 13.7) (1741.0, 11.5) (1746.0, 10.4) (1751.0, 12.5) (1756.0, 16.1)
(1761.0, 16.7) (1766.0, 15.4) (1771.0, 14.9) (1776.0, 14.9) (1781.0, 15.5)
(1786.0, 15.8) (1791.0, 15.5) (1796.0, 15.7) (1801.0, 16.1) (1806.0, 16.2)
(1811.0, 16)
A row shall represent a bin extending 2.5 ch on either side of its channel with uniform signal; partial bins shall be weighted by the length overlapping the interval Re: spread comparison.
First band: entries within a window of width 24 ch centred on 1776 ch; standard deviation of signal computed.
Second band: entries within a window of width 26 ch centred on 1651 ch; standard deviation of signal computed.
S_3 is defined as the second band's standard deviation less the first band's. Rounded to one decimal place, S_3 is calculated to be -0.1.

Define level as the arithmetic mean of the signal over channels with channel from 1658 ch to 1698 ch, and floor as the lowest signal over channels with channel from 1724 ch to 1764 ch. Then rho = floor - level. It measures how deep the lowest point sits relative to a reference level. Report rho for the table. -5.7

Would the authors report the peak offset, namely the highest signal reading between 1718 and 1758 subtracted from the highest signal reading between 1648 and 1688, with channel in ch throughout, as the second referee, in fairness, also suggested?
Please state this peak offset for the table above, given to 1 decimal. 1.0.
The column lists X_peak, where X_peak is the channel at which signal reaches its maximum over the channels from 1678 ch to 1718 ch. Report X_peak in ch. 1686.0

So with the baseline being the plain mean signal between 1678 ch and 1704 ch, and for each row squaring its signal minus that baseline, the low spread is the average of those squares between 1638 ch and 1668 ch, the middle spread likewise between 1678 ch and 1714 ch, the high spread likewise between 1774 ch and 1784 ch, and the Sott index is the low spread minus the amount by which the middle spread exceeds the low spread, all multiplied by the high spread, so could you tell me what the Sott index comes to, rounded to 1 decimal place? 0.1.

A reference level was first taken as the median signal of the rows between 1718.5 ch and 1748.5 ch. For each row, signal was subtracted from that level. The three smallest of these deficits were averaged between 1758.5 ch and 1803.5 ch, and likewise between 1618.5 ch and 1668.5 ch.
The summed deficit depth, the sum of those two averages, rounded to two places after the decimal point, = -4.27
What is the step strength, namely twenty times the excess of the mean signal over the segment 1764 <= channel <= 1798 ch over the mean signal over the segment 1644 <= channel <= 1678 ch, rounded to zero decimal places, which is -17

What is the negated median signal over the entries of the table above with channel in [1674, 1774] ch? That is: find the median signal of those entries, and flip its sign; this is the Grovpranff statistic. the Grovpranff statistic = -15.1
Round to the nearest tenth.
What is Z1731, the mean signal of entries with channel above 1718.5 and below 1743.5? 14.1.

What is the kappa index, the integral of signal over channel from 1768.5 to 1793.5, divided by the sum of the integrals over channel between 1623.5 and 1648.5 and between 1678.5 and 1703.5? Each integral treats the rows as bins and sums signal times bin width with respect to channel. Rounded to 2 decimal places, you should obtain 0.47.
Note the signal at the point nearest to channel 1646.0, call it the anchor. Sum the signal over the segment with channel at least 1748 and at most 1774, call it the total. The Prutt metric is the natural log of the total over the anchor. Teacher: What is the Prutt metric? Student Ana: 1.53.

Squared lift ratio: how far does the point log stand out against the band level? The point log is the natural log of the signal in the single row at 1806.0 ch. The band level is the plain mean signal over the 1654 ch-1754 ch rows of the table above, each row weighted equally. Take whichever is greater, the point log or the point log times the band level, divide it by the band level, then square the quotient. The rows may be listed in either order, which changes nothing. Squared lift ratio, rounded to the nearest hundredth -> 7.76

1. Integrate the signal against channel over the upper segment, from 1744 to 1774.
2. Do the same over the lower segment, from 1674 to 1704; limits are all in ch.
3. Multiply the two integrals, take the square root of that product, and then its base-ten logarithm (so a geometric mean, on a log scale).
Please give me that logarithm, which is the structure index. 2.66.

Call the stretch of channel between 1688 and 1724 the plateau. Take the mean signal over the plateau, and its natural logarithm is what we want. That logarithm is 2.73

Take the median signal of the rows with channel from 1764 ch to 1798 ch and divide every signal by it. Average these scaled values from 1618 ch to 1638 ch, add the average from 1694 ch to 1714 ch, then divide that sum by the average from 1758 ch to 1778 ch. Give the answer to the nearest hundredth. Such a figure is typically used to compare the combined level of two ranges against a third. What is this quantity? 2.03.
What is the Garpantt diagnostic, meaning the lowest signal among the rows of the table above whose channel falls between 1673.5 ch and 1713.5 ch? 15.1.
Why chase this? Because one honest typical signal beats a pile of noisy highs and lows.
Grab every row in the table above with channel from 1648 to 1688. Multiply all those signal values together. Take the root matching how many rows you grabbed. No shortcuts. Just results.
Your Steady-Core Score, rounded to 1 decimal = 16.3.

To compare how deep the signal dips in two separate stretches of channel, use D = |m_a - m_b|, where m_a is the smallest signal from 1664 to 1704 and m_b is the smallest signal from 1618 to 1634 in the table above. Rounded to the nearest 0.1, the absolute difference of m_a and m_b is 0.5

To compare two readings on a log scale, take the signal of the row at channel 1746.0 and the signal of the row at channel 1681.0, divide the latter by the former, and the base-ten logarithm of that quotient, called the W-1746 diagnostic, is 0.19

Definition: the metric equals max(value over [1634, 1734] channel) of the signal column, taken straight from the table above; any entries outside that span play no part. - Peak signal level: 17.1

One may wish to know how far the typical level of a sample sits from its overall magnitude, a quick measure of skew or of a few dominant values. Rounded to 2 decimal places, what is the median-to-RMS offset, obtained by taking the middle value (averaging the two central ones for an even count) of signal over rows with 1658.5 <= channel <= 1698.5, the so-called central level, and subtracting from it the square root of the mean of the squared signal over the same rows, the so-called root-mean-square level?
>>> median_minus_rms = -0.06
